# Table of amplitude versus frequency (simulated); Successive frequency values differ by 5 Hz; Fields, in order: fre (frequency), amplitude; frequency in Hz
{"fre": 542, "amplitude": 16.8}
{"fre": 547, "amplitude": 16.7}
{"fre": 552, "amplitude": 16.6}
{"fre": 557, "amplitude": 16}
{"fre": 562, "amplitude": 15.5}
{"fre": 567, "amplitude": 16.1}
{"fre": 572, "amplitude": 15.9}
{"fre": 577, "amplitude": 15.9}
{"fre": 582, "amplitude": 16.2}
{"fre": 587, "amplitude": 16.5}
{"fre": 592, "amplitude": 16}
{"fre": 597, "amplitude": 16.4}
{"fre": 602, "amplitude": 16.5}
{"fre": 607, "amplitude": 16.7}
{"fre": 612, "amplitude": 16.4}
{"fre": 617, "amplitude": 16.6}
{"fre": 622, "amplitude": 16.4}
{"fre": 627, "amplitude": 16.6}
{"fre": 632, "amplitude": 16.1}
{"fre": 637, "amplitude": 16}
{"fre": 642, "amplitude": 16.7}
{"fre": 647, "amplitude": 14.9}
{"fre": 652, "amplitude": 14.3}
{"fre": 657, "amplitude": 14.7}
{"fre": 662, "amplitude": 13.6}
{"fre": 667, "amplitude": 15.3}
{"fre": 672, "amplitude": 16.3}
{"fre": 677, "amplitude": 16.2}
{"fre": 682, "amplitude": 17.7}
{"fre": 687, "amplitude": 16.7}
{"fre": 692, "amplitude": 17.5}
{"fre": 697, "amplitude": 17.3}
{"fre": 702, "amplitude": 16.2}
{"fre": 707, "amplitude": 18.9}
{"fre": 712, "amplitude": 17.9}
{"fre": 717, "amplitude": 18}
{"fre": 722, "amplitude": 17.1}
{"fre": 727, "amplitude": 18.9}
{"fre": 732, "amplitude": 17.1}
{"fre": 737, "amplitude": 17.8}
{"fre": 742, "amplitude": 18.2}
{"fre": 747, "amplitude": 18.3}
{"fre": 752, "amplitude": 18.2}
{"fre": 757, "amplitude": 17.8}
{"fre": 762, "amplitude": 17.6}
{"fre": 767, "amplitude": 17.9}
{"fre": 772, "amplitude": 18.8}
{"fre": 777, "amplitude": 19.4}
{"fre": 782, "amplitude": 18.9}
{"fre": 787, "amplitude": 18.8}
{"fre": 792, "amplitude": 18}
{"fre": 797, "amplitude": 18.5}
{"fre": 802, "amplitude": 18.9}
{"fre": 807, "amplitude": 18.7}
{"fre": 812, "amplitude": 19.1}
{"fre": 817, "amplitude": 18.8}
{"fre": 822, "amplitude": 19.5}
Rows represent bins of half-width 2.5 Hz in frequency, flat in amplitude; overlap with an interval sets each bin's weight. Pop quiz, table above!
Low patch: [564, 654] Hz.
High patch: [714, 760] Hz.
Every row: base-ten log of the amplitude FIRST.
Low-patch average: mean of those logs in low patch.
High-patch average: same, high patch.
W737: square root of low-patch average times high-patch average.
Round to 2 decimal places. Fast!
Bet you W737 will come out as 1.23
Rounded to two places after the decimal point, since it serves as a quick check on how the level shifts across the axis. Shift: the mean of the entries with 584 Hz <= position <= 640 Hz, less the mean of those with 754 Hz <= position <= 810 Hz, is -2.10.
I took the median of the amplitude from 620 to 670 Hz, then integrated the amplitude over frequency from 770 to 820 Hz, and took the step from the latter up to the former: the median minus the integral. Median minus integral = -924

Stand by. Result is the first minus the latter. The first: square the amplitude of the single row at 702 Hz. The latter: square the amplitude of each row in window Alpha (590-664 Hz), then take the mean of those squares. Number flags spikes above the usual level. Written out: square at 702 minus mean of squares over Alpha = 10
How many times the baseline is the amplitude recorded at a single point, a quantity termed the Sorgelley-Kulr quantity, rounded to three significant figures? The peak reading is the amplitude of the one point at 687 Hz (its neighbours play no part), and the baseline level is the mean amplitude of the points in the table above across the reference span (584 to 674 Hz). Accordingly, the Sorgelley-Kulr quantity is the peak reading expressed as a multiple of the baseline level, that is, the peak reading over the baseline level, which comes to 1.05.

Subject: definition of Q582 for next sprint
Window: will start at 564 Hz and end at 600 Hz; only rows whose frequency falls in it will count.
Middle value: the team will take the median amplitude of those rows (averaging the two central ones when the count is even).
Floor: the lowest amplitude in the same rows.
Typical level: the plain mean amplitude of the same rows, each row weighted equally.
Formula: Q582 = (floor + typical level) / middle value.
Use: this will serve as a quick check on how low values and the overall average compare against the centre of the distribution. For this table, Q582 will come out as 1.99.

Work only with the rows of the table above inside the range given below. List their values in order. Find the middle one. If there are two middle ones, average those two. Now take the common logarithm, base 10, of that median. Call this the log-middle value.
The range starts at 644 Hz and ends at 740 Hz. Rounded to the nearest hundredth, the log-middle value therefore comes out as 1.23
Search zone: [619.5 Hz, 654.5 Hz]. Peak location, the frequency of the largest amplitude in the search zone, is 642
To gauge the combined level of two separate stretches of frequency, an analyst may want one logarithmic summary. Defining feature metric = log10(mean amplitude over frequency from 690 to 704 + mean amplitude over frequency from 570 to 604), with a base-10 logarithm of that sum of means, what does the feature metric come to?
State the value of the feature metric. 1.52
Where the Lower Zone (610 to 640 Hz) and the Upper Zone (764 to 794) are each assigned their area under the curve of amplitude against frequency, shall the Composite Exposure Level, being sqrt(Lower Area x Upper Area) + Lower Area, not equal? 1014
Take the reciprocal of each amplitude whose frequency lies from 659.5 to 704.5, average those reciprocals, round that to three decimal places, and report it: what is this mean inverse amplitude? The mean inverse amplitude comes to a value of 0.062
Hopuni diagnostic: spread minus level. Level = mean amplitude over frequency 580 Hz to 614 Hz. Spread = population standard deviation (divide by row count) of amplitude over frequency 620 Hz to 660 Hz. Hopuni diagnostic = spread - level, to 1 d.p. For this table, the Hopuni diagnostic -15.5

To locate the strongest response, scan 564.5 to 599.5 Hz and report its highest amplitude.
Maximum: 16.5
